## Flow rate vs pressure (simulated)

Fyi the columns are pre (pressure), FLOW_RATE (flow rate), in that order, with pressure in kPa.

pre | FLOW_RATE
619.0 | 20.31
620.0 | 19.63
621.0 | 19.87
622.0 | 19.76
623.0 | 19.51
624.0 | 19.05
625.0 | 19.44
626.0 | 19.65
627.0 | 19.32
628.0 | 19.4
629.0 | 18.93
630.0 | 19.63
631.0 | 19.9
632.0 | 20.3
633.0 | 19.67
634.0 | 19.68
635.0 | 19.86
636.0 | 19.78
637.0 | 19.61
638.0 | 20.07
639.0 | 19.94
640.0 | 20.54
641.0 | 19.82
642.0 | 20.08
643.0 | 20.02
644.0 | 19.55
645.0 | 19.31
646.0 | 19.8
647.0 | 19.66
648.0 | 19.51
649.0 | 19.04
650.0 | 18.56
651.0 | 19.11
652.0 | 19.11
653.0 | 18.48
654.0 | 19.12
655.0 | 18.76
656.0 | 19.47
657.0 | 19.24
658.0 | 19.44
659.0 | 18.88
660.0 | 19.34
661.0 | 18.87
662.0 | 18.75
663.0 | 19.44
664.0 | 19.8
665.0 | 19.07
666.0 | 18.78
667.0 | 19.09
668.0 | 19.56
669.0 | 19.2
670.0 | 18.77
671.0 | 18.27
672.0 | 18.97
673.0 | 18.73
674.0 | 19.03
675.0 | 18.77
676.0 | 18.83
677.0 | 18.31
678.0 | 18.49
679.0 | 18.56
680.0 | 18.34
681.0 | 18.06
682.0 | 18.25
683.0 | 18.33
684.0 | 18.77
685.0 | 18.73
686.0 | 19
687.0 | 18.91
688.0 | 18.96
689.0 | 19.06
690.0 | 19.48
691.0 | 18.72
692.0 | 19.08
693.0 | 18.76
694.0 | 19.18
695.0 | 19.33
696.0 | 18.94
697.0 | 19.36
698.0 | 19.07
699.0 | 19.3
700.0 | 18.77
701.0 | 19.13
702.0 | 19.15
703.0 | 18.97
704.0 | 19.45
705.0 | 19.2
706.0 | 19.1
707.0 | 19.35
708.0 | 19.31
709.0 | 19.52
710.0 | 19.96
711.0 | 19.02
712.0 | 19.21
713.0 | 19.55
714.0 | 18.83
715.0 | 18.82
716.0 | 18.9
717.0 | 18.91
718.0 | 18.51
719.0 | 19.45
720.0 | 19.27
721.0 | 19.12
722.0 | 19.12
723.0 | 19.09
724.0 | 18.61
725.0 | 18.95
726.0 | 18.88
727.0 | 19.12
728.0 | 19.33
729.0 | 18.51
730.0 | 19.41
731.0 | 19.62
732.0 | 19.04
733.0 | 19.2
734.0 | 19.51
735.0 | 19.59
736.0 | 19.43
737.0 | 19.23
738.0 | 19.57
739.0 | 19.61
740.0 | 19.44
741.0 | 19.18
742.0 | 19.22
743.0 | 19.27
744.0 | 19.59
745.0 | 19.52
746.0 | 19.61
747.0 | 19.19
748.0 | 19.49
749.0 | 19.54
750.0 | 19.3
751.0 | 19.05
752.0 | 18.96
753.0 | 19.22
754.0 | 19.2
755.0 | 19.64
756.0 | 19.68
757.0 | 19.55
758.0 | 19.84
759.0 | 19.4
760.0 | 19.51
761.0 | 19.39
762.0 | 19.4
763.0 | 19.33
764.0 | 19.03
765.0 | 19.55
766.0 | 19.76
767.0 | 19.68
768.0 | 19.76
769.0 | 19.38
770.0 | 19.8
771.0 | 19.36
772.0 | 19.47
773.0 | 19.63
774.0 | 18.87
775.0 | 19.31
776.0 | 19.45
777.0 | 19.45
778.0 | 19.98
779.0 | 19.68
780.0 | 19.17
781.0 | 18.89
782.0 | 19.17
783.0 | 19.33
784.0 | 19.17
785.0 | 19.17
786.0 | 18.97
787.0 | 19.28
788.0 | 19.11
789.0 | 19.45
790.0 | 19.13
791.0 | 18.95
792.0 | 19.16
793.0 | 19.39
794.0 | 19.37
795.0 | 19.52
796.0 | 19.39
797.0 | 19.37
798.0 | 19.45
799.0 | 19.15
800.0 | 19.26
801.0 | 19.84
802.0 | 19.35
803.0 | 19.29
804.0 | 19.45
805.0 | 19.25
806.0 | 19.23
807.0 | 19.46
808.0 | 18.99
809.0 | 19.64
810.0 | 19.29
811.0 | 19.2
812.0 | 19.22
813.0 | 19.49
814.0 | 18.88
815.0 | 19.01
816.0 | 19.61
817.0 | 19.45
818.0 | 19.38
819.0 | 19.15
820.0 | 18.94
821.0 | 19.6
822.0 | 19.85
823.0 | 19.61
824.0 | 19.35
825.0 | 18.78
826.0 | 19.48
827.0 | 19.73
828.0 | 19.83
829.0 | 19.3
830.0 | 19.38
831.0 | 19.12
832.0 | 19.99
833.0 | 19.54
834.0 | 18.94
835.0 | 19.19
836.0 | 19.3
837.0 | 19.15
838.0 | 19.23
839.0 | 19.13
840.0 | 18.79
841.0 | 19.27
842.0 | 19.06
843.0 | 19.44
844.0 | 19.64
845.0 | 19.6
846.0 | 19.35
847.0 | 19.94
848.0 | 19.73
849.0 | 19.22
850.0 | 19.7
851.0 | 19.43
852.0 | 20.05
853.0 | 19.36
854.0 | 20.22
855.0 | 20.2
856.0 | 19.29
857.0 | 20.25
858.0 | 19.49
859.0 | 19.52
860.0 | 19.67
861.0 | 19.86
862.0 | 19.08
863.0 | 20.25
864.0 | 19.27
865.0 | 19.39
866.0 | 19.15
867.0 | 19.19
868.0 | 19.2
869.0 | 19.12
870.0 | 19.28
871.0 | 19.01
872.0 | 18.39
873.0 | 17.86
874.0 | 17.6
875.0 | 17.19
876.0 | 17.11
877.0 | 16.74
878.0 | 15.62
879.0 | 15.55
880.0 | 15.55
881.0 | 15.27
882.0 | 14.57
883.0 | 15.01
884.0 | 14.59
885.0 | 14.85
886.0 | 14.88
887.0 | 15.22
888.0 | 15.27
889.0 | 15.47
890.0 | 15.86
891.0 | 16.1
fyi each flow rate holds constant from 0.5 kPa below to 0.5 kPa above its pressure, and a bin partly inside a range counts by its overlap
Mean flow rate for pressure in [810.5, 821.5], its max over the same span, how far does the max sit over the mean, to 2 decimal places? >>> 0.34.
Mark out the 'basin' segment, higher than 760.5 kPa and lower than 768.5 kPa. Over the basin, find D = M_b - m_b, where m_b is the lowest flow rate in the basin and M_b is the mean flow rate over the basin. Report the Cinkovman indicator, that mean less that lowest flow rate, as 0.46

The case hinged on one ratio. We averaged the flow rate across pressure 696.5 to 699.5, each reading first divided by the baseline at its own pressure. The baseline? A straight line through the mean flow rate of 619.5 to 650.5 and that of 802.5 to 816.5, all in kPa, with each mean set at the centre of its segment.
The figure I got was 0.99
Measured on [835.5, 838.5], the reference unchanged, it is 1.00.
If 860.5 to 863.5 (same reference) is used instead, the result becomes 1.03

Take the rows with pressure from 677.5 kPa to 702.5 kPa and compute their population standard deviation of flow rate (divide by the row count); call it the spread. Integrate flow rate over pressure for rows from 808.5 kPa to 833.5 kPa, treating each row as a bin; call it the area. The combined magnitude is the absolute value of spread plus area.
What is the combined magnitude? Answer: 485.2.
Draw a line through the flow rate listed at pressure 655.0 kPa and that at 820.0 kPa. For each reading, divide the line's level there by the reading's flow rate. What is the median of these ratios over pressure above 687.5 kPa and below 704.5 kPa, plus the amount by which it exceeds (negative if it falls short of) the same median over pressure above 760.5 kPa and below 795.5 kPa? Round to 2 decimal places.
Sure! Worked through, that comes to 1.00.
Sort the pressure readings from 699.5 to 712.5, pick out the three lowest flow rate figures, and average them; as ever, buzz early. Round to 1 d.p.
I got 18.9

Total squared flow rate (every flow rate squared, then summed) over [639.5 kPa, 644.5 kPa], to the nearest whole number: 2001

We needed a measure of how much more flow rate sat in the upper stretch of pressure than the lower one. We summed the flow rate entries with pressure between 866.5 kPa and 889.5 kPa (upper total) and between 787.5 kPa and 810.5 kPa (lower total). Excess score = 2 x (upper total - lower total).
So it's -124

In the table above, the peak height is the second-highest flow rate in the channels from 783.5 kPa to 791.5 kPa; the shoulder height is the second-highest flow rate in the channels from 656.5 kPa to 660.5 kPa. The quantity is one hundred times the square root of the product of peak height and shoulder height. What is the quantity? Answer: 1931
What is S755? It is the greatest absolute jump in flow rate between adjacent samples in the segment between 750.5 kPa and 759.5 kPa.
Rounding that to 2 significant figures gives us 0.44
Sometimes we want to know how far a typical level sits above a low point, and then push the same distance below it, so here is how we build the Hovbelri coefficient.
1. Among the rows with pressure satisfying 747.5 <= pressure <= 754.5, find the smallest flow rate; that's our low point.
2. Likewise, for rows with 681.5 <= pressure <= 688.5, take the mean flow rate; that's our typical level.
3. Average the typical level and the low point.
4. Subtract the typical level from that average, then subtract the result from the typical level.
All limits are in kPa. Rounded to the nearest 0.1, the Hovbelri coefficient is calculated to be 18.6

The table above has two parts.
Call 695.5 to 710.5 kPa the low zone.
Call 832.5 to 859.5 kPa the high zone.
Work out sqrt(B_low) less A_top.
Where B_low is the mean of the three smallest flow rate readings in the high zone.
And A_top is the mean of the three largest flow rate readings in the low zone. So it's -15.3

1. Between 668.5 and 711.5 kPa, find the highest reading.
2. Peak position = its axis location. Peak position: 710.0 kPa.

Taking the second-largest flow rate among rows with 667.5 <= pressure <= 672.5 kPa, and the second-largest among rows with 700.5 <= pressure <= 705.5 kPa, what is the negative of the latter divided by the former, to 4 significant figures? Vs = -1.000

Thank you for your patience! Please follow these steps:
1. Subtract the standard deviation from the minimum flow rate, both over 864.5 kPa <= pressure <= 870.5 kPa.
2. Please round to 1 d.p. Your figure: 19.0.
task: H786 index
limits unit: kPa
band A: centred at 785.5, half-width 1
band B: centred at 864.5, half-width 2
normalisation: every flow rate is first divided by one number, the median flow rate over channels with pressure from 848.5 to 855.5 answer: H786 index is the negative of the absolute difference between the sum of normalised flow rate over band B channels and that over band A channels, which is -2.0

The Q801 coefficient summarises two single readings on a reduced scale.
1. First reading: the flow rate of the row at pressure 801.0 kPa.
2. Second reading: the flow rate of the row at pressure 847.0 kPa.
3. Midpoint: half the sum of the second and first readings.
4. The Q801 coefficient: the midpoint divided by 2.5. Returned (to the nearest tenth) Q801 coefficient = 8.0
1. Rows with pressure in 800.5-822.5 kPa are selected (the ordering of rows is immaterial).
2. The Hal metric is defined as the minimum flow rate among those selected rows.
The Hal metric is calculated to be 18.88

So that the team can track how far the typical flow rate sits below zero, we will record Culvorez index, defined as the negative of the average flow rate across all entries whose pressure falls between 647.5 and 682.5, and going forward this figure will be -18.9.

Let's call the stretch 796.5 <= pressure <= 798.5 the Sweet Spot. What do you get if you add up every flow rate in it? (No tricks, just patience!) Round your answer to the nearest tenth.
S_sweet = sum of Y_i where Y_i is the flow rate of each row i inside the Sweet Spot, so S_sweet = 38.8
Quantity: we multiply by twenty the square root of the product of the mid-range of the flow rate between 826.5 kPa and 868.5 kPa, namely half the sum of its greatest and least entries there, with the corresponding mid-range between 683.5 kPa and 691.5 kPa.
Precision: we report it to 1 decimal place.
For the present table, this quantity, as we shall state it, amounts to 386.2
